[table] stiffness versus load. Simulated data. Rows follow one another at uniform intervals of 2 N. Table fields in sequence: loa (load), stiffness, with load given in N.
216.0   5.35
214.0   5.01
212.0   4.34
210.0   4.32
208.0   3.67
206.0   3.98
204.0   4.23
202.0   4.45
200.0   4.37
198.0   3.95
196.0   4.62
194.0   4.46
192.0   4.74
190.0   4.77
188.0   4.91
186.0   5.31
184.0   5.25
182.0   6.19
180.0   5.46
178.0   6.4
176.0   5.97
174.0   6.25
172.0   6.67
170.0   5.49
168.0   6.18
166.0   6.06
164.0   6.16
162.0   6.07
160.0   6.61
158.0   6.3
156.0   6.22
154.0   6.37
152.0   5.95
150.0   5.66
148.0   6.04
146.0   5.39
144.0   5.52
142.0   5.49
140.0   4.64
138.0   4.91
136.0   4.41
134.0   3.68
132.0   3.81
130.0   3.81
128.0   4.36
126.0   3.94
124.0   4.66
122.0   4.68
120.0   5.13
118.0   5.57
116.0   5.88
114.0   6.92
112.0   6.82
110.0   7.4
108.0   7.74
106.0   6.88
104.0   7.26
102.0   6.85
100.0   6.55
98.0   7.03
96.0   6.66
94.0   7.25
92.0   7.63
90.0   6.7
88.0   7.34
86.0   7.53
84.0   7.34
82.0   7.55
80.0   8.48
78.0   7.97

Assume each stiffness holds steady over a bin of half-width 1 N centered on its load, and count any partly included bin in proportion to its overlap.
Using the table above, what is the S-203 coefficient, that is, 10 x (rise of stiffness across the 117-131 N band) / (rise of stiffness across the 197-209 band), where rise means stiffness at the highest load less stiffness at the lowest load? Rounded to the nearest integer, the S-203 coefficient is 63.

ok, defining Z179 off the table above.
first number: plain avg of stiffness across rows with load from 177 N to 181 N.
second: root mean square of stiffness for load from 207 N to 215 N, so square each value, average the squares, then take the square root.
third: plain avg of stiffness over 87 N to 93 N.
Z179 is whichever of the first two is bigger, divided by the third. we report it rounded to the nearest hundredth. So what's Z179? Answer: 0.82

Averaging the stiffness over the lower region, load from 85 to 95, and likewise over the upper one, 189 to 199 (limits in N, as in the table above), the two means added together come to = 11.8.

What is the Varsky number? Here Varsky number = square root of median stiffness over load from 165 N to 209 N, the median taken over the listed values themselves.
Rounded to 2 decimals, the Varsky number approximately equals 2.25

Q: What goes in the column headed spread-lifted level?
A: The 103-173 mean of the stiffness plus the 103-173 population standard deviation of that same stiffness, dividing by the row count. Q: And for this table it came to 6.7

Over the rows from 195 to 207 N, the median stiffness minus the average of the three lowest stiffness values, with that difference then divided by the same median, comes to 0.057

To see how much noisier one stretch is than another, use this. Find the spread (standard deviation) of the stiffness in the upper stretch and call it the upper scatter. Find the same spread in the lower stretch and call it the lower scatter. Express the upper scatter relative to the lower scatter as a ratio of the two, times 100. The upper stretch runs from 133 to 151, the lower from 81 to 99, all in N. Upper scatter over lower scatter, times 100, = 206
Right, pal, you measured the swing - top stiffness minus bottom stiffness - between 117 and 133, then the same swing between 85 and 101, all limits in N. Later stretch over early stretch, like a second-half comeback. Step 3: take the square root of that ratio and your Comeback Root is 1.28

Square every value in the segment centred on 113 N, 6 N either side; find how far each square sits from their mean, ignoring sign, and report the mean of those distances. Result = 8.7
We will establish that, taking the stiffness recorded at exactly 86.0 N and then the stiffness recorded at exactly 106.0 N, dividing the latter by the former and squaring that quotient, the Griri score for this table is 0.83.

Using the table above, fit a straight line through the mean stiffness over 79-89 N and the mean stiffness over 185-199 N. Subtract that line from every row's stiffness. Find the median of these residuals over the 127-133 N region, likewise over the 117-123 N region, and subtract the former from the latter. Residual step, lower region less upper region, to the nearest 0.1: 1.0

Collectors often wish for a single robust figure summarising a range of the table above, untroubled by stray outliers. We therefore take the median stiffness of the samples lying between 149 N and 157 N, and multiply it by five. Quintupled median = 30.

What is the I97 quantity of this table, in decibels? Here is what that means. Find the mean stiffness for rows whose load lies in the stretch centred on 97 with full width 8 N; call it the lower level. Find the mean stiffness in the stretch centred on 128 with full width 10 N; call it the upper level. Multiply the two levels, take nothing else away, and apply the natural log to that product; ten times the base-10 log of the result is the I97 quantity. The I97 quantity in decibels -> 5.24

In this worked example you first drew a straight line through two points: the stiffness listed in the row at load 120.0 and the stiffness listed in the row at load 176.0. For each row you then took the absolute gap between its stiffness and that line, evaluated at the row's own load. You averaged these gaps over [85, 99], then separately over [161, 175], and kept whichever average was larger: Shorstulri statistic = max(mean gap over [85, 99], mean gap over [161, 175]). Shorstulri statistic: 2.5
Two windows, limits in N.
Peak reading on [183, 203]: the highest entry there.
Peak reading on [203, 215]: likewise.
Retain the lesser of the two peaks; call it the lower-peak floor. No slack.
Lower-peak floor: 5.0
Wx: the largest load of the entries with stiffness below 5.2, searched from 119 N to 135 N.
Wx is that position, 134.0 N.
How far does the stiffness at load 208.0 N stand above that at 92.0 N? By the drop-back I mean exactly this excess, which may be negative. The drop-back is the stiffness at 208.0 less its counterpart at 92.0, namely -4.0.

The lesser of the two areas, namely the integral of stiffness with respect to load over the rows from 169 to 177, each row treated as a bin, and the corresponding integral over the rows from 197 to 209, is 49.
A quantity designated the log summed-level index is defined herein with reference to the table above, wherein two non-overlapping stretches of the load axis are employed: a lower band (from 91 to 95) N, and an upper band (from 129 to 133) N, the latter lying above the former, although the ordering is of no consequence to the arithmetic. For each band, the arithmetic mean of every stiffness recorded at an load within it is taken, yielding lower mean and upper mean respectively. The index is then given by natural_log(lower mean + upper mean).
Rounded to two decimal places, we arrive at 2.42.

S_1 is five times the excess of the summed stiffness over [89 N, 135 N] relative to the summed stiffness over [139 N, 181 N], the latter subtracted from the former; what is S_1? 62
